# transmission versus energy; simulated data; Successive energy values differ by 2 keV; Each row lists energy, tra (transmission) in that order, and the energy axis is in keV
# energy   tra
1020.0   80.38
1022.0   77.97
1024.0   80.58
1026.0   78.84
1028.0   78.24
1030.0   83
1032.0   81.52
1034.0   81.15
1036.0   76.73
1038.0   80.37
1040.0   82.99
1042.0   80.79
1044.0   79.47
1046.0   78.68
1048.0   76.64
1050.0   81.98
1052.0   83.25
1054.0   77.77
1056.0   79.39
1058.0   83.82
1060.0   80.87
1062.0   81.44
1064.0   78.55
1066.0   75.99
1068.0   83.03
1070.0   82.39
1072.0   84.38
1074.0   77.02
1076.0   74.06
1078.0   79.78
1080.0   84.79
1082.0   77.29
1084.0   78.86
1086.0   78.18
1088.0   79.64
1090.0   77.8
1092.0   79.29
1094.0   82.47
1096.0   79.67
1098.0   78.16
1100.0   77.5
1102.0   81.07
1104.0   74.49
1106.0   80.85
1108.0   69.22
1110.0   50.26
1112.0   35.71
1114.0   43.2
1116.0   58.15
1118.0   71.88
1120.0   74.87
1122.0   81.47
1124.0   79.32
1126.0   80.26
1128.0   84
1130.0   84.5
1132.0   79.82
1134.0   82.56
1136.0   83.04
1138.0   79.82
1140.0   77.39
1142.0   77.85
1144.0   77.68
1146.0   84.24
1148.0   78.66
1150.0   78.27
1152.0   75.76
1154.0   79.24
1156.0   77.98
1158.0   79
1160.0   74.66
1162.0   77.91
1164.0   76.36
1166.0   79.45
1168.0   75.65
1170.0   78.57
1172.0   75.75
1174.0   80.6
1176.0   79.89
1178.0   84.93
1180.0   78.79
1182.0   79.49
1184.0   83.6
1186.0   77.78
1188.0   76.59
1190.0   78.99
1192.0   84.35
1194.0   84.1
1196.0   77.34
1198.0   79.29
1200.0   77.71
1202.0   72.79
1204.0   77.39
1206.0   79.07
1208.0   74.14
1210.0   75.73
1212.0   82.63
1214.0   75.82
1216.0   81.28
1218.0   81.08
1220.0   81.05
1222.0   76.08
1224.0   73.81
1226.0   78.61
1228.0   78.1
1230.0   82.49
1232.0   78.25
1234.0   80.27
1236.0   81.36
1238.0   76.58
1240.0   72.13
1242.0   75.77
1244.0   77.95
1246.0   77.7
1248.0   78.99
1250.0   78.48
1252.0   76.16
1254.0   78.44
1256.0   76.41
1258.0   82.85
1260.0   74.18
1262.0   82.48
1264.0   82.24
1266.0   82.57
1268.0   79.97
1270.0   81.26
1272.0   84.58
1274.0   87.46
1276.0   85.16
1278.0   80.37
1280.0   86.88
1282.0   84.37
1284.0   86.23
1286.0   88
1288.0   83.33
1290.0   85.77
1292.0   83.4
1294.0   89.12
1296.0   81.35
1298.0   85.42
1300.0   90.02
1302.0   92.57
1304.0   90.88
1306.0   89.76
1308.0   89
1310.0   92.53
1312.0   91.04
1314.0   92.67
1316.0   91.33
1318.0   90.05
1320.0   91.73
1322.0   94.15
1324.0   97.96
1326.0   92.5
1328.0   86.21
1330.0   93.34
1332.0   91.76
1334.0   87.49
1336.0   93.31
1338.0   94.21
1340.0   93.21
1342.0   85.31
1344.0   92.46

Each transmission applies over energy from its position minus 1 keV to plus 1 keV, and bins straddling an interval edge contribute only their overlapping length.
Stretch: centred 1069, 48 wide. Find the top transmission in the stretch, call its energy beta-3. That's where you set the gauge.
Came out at 1080.0 keV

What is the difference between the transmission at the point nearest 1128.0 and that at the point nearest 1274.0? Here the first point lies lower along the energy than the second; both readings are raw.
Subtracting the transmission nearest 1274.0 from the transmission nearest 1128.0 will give -3.5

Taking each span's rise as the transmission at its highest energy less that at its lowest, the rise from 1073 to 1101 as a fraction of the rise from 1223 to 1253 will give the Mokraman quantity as 0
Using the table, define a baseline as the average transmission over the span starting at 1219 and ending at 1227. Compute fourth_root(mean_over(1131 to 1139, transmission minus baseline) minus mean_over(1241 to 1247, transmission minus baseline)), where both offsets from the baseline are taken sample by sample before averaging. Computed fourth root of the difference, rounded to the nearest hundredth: 1.43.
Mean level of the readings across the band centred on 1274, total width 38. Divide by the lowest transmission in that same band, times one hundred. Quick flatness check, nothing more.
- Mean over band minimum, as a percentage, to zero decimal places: 112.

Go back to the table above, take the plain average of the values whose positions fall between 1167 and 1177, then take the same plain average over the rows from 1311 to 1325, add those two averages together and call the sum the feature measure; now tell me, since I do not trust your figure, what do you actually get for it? 171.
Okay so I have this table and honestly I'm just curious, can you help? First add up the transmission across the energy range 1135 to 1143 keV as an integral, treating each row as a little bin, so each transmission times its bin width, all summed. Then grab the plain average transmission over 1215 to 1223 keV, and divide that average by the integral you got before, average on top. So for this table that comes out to 0.126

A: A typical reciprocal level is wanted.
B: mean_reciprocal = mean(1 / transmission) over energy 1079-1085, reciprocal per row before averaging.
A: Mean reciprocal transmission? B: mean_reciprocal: 0.0125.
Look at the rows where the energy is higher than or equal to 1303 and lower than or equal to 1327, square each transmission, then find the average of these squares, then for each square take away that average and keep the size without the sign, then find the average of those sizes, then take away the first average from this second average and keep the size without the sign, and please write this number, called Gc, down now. 8154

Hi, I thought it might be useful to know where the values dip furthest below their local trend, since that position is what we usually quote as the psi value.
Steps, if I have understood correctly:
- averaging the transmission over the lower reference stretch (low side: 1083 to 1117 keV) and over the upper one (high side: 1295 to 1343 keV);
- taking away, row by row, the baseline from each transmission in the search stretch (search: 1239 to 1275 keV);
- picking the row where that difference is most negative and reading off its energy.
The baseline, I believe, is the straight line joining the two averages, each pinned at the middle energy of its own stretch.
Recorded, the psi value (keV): 1240.0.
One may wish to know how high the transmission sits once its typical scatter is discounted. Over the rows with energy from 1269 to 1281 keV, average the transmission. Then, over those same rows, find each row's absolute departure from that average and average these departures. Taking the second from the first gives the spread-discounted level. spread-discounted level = 82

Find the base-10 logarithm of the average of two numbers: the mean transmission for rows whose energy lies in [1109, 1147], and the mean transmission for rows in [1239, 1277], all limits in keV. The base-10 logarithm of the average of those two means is 1.88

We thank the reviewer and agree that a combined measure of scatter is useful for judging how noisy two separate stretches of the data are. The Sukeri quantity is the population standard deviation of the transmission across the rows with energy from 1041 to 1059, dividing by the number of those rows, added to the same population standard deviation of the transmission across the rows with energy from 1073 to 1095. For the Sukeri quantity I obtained 5.0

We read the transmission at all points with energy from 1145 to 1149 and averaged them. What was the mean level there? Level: 81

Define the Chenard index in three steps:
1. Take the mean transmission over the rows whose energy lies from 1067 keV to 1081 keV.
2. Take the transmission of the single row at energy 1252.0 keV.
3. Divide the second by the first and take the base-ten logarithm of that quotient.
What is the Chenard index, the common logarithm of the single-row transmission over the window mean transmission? -0.026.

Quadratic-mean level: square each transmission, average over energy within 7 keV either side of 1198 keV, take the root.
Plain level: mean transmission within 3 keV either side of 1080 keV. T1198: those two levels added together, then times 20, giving 3194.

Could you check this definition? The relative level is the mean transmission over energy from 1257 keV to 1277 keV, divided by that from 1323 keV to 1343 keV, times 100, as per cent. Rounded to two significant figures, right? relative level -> 90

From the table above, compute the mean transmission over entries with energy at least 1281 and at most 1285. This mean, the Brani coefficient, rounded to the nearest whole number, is 85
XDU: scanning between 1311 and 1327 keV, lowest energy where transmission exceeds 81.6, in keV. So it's 1312.0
